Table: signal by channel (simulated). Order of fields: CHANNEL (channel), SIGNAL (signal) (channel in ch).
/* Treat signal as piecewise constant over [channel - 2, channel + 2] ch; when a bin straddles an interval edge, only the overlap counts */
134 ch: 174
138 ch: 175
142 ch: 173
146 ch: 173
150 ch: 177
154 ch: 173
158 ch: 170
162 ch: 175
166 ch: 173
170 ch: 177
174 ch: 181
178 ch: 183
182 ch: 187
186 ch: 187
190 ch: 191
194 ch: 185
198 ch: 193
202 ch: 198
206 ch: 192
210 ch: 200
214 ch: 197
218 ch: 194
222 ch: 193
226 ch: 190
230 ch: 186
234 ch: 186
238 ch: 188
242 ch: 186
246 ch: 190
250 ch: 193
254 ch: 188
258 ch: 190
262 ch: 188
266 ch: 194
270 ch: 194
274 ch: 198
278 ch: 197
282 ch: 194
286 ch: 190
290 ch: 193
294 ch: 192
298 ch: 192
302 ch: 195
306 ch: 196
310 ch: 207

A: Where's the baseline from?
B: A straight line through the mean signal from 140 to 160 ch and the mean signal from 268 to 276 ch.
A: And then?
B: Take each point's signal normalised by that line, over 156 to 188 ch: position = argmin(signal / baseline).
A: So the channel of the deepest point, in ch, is 158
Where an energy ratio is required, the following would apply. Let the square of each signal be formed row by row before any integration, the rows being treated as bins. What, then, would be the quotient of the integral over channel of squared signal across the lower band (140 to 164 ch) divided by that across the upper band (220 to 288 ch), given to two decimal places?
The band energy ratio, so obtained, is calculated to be 0.29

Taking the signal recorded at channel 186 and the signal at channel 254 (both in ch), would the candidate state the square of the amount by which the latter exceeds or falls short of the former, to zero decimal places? 1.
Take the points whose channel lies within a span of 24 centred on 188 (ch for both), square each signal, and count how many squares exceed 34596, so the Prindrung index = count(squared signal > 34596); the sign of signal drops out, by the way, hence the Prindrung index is 4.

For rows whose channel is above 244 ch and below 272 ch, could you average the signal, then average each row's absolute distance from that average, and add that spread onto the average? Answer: 193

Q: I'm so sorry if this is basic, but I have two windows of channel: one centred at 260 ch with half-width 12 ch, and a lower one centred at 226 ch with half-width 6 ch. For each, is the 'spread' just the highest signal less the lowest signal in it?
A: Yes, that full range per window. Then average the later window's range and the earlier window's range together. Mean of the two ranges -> 6.5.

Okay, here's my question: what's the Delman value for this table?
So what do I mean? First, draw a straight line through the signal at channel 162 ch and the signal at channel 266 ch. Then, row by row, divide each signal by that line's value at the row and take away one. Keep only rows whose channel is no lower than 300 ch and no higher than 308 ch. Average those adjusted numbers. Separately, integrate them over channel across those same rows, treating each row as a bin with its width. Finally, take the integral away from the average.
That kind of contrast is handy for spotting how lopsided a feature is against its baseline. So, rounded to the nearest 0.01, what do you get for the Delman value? 0.19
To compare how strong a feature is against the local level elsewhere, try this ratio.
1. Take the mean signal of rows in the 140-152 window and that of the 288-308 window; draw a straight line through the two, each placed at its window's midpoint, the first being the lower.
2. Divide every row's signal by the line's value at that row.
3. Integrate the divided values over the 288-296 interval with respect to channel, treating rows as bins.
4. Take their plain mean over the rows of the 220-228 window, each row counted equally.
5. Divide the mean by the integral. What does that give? 0.130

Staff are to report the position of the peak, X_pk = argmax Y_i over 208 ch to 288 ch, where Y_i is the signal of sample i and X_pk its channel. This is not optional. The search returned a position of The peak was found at 210 ch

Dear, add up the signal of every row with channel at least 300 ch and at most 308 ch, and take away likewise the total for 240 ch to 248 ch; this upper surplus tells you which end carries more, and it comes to 15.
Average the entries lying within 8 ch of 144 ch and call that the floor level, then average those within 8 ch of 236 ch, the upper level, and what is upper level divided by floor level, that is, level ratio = 1.07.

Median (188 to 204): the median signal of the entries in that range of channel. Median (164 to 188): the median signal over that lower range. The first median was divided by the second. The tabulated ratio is 1.05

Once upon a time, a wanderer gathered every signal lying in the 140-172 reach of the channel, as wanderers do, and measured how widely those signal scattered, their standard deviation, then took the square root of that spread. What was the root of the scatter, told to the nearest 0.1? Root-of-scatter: 1.5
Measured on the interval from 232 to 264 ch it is 1.5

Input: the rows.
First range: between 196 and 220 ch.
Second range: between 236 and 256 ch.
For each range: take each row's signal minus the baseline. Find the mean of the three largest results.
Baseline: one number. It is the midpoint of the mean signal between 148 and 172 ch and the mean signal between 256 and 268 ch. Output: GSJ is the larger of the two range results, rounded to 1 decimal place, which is 15.9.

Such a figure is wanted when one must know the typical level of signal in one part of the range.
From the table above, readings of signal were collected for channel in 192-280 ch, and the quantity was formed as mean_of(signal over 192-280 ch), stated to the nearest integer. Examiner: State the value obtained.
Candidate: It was 192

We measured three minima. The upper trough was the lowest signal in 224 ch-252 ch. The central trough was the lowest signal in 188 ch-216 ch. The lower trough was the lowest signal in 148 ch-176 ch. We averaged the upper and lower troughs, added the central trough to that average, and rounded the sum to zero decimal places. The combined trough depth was 363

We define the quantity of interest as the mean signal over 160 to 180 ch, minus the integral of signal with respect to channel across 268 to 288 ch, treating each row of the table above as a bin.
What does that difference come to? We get -3714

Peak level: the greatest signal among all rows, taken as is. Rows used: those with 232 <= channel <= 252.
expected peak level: 193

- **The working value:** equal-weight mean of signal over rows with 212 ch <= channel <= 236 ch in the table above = 191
